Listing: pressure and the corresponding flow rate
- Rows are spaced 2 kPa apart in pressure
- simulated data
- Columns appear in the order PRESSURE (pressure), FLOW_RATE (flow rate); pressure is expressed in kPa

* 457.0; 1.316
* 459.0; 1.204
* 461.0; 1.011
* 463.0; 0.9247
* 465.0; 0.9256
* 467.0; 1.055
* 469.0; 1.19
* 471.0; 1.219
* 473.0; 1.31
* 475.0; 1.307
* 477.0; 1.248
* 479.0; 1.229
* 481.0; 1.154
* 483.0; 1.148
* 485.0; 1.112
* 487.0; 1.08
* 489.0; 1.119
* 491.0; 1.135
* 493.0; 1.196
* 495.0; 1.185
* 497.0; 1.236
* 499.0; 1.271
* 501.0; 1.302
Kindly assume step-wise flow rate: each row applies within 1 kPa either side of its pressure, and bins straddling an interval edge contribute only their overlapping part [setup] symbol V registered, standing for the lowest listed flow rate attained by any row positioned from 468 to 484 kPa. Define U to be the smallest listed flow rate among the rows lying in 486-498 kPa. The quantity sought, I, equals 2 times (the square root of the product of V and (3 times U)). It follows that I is 3.86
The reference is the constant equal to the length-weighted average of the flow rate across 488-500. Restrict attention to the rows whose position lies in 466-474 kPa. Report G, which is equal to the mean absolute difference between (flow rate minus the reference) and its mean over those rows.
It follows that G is 0.07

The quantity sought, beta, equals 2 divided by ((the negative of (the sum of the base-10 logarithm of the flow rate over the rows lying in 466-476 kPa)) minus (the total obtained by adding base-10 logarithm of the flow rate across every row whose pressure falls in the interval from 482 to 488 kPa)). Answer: -4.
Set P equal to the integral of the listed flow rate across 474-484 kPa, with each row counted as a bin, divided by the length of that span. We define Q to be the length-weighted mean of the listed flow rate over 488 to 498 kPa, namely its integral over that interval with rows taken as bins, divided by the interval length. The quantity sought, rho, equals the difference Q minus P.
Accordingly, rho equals -0.04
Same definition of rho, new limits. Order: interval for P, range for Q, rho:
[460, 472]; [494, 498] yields 0.16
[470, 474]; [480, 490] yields -0.14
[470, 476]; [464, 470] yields -0.22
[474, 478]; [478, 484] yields -0.10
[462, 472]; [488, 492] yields 0.06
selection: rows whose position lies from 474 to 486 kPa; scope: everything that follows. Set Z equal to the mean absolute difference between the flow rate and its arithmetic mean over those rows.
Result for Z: 0.062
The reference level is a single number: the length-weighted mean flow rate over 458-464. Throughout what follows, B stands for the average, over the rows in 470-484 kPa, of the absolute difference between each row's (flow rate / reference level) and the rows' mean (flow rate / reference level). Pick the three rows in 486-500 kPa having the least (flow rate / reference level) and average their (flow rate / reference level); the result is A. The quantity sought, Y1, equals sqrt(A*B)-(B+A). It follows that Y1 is -0.89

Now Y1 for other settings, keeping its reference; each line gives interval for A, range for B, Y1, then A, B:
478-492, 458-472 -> -0.83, 1.05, 0.105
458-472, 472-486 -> -0.73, 0.91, 0.063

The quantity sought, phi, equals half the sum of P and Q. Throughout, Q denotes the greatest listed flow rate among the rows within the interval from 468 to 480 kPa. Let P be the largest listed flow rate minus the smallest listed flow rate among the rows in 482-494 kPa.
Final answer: 0.71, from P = 0.12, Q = 1.31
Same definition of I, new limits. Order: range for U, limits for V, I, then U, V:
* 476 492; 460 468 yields 3.46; 1.08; 0.9247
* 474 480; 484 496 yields 3.99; 1.229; 1.08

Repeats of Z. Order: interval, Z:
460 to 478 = 0.136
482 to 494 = 0.028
